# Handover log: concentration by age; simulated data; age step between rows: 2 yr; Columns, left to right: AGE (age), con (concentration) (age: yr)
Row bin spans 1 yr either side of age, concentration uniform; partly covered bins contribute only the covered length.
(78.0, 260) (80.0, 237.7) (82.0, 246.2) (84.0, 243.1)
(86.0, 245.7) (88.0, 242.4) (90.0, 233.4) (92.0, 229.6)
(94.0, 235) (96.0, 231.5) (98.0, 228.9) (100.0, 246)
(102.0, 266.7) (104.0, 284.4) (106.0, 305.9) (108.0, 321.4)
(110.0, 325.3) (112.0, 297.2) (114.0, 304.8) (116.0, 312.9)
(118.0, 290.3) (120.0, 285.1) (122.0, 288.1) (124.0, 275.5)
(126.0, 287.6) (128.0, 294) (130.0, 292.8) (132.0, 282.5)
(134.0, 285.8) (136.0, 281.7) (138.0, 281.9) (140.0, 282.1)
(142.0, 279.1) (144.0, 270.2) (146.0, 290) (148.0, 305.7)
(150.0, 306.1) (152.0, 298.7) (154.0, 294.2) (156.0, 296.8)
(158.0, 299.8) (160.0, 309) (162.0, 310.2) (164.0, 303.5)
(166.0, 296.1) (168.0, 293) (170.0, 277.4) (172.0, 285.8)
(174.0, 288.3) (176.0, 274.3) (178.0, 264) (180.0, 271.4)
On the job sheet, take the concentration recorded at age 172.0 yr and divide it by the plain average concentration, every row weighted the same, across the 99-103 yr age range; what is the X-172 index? 1.11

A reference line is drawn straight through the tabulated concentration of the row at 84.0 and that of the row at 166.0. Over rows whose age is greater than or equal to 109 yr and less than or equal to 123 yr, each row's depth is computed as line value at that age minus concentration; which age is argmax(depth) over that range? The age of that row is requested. 120.0 yr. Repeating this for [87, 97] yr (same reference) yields 96.0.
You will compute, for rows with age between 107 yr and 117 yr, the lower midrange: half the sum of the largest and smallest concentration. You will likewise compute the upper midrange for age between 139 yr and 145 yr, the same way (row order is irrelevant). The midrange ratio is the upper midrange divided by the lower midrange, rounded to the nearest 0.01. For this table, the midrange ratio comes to 0.89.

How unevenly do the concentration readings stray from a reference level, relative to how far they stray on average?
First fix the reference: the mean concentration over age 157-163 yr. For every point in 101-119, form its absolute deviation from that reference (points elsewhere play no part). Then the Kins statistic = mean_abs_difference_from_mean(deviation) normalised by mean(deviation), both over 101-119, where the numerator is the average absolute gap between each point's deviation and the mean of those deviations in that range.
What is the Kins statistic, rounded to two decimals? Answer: 0.62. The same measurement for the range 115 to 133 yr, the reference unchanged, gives 0.29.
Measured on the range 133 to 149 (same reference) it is 0.32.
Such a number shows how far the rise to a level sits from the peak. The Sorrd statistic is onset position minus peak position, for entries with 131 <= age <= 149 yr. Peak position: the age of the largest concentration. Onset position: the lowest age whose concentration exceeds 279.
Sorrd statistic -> -16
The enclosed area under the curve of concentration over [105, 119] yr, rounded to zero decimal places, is 4316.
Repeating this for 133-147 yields 3942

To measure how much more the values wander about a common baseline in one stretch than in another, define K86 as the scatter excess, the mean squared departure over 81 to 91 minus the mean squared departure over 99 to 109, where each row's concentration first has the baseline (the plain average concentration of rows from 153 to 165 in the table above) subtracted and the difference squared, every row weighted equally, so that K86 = 2607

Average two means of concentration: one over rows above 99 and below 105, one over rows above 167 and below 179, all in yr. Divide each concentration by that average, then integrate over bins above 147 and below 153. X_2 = 6.7 yr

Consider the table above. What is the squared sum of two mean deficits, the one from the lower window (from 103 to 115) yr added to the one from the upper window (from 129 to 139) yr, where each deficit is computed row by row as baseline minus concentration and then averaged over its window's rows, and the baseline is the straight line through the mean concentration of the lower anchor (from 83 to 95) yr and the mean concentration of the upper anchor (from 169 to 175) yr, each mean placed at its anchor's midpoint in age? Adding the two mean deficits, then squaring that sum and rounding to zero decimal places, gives 6289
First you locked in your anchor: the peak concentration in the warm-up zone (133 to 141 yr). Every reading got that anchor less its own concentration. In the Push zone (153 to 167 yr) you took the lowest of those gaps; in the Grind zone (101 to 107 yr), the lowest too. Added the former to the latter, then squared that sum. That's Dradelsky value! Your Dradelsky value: 1980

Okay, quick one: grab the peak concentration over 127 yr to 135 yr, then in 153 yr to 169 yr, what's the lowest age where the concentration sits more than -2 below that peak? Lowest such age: 154.0 yr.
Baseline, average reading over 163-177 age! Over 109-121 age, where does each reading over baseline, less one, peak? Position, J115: 110.0 yr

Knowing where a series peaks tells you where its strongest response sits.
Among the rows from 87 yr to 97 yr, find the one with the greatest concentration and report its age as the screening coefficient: 88.0 yr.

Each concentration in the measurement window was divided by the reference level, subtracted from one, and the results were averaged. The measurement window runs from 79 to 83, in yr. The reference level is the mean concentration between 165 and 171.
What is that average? 0.16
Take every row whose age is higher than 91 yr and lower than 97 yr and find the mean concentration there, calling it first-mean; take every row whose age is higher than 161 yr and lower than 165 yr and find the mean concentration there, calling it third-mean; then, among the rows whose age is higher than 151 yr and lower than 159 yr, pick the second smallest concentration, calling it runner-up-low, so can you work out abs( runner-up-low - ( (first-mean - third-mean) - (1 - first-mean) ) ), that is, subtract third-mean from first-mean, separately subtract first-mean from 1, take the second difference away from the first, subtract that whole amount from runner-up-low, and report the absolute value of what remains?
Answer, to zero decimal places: 141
